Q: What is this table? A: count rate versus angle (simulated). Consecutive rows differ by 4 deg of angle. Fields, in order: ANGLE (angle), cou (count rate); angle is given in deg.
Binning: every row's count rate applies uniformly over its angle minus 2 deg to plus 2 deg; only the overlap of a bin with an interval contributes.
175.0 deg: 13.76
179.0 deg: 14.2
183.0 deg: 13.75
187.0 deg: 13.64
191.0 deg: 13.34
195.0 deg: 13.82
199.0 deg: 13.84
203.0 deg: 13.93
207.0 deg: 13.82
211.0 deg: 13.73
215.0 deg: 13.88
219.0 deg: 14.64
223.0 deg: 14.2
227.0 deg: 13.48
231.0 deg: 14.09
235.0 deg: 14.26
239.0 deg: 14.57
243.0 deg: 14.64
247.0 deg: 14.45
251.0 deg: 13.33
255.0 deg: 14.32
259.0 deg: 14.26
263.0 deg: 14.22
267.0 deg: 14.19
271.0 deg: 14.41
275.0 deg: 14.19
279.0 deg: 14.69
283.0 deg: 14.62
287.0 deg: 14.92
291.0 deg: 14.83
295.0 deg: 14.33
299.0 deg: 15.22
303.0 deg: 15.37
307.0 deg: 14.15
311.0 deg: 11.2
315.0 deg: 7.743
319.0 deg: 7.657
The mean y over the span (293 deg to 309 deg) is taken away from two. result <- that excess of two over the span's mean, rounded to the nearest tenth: -12.8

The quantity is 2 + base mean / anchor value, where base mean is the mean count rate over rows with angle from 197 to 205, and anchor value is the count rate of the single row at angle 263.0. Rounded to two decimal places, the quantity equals 2.98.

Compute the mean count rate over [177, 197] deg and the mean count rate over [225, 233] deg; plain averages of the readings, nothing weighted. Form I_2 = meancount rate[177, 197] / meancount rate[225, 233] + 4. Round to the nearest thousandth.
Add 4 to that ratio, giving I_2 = 4.997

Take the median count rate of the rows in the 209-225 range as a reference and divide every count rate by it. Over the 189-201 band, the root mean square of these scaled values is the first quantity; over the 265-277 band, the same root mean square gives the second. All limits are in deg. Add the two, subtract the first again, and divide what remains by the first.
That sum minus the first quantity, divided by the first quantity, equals 1.04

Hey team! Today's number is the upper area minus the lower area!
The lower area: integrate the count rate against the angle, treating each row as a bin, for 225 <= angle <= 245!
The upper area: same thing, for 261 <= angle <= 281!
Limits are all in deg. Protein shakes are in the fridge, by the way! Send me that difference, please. 2.6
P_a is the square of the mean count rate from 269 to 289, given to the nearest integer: 212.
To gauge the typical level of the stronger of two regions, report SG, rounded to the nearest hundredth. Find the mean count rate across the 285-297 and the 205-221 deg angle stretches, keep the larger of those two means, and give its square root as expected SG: 3.83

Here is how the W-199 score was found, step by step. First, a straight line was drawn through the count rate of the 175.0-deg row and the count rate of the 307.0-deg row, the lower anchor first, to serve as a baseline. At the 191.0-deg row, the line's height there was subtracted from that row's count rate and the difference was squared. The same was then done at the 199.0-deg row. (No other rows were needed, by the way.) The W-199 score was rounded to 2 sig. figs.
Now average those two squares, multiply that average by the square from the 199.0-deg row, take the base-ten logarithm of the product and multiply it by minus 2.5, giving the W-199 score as 13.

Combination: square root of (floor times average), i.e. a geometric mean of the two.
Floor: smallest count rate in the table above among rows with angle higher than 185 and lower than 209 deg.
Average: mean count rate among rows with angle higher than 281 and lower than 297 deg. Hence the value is 14.0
